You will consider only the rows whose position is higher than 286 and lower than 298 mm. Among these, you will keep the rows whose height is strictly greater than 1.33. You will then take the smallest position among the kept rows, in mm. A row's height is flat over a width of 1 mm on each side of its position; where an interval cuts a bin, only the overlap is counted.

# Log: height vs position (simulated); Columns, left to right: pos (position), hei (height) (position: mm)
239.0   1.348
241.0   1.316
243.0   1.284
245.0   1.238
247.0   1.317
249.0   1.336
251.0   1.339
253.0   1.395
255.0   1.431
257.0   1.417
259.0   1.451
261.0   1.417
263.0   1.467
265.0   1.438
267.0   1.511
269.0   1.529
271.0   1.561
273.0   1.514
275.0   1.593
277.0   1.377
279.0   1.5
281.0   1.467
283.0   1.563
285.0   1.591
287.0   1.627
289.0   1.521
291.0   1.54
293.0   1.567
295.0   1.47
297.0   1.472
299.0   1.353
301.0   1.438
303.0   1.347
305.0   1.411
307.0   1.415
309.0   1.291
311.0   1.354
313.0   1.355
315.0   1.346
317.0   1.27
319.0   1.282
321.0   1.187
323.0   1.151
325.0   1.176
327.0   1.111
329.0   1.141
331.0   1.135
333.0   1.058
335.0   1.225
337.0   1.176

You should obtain 287.0 mm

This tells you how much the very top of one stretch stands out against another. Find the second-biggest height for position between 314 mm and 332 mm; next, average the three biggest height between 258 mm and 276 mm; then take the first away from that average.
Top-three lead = 0.28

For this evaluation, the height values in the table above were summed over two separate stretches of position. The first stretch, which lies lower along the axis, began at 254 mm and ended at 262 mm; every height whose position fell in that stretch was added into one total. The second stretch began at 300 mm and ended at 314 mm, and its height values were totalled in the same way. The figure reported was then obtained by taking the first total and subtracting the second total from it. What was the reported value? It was -4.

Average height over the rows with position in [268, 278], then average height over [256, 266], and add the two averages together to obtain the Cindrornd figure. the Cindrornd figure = 2.95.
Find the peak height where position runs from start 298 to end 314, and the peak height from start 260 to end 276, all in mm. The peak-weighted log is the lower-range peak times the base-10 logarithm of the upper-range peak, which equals 0.251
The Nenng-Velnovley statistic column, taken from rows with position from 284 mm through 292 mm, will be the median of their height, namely 1.57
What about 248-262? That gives 1.42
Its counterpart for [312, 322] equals 1.28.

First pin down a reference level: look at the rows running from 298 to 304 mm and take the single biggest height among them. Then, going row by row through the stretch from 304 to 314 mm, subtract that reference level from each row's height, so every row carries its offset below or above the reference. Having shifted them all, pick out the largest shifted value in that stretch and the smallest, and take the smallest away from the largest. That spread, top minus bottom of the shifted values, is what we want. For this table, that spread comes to 0.124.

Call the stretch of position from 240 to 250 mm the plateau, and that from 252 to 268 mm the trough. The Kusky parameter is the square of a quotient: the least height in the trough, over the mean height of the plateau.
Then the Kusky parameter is 1.15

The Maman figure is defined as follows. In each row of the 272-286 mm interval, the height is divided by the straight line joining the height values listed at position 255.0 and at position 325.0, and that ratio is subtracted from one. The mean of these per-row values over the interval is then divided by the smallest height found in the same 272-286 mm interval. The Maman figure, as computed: -0.093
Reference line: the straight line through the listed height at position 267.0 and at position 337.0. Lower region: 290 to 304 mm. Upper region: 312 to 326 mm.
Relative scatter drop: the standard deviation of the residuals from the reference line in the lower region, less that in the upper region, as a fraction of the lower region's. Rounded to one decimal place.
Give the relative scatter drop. 0.1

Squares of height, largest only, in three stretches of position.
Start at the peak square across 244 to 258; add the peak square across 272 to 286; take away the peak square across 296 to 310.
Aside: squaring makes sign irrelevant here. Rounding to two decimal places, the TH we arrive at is 2.42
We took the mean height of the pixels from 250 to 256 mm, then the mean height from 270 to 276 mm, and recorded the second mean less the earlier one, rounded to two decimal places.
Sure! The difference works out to 0.17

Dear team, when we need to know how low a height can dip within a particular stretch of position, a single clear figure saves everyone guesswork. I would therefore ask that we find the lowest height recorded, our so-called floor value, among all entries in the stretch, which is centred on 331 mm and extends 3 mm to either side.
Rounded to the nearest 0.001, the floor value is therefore 1.058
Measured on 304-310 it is 1.291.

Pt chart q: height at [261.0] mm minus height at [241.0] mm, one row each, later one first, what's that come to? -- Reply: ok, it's 0.10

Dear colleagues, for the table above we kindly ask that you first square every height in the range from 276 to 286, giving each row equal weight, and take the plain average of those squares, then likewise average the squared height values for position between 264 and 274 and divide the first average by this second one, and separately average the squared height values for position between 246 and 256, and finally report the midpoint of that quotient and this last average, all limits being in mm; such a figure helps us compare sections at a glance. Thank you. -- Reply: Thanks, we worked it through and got 1.42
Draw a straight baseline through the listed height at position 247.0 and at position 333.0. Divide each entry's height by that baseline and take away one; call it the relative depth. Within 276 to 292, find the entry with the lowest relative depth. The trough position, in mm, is 277.0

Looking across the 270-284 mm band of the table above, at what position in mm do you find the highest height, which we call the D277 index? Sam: 275.0 mm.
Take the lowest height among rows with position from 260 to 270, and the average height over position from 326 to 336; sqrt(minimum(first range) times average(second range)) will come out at 1.27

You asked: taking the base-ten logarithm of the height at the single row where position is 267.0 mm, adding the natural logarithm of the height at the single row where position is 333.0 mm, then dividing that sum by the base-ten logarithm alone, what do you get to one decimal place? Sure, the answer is 1.3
